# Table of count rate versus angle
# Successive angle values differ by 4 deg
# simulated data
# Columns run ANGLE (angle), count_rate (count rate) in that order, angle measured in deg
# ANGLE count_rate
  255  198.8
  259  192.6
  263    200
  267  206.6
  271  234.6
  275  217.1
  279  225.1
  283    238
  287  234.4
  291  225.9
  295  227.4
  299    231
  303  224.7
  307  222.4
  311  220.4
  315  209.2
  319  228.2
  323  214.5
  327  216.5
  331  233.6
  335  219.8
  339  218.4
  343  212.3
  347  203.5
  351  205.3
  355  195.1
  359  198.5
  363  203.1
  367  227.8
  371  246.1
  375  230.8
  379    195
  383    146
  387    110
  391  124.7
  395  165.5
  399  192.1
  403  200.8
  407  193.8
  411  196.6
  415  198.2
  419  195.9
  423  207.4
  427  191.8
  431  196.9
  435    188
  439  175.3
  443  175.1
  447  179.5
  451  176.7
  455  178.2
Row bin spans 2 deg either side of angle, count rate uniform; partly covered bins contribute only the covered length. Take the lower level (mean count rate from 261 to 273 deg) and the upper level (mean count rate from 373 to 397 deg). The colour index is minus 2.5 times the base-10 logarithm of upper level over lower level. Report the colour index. 0.30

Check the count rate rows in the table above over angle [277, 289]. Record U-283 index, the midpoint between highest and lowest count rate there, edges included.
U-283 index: 232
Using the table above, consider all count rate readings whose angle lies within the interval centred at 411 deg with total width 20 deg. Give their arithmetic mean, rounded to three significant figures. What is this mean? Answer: 197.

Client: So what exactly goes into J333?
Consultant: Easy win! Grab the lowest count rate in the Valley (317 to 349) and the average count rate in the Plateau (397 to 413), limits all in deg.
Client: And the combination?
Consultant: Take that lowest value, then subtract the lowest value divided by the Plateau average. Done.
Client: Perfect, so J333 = 202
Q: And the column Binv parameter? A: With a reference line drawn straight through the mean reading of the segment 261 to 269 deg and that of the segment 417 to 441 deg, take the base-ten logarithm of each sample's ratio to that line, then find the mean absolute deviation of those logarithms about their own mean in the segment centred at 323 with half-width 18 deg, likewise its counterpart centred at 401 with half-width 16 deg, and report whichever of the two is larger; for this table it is 0.083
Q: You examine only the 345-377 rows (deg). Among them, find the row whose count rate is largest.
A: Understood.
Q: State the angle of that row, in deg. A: 371 deg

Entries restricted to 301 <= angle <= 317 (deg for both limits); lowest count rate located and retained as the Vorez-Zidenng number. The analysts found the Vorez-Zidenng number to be 209.2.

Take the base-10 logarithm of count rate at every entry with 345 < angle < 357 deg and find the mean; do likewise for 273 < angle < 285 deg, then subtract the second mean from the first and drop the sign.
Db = 0.051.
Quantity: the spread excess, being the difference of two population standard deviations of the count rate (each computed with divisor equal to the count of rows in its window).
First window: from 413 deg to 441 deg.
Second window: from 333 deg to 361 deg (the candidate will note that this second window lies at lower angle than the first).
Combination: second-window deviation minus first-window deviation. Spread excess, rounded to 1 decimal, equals -0.4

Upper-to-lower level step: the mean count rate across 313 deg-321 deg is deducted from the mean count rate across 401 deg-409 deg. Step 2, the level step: -21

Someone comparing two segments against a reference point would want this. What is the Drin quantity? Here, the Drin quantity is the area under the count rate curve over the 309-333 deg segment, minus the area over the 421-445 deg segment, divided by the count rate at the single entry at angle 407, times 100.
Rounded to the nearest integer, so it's 388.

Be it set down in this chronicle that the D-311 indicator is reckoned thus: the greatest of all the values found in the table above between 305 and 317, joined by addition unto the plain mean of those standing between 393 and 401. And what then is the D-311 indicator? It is 401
